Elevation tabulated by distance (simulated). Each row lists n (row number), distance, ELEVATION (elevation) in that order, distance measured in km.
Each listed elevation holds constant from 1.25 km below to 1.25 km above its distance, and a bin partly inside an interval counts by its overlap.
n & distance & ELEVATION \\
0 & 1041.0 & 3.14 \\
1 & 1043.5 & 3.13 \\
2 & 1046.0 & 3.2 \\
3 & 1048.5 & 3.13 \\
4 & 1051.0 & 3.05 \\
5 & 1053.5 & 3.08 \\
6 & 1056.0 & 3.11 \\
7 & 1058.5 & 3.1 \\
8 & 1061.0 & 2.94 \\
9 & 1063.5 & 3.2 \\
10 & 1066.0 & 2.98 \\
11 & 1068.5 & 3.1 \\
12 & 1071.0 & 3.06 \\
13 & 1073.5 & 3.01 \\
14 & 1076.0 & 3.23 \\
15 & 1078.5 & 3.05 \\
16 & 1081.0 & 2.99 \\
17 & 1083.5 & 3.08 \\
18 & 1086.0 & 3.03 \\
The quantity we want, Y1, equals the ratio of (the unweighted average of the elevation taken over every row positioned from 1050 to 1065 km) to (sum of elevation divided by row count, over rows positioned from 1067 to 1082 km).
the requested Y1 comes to 1.002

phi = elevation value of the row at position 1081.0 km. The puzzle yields 2.99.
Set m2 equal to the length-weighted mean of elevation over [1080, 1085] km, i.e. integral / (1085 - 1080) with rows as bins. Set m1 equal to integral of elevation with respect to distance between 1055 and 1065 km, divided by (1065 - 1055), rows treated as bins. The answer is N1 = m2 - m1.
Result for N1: -0.05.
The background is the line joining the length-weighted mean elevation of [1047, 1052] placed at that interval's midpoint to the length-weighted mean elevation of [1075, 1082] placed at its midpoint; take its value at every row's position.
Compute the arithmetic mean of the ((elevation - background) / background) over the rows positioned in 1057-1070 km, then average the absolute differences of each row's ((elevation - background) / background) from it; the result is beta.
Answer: 0.027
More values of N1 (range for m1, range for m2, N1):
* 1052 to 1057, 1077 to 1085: -0.05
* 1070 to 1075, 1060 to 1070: 0.01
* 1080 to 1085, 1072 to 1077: 0.07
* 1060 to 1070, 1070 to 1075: -0.01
